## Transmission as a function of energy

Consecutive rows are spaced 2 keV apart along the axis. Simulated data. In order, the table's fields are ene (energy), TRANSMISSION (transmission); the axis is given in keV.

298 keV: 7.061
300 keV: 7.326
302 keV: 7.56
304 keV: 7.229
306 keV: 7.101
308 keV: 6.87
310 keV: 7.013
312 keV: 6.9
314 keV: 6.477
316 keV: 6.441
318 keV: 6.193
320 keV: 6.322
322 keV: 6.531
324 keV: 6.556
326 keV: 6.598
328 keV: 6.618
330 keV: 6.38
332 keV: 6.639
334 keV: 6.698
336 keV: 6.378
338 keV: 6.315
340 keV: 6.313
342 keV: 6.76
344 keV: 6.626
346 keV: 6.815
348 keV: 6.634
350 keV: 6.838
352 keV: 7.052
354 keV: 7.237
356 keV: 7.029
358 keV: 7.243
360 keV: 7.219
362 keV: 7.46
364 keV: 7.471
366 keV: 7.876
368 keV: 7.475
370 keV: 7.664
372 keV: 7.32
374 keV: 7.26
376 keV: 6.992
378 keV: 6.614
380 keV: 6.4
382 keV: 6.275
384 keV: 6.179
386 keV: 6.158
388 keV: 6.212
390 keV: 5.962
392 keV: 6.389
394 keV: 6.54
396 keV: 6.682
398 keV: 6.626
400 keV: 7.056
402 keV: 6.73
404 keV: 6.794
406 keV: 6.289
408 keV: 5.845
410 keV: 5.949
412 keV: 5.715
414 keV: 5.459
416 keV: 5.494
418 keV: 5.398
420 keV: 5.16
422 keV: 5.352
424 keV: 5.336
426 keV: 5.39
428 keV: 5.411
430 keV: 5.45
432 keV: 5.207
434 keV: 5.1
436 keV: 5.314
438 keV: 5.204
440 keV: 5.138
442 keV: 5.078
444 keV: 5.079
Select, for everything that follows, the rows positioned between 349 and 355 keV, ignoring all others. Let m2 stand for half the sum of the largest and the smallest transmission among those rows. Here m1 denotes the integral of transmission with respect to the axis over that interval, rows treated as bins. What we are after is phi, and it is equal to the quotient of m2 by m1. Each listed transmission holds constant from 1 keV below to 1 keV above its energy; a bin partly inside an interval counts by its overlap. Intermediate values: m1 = 42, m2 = 7.0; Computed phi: 0.167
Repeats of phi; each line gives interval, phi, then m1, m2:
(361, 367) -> 0.168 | 46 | 7.7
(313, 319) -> 0.166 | 38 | 6.3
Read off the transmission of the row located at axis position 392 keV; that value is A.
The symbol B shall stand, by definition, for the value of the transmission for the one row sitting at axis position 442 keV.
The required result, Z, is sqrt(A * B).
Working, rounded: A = 6.389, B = 5.078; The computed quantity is 5.7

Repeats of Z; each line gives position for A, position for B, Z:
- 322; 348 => 6.6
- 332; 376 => 6.8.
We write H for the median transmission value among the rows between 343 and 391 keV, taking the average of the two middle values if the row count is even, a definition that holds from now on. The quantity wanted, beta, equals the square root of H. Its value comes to 2.65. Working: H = 7.01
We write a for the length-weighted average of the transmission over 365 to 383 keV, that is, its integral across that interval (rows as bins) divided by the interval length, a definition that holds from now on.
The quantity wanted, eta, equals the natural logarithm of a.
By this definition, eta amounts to 1.96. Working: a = 7.10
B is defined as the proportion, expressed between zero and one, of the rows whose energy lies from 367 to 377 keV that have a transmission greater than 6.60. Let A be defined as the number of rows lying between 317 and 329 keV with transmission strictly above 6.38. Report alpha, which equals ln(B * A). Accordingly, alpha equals 1.4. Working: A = 4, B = 1.00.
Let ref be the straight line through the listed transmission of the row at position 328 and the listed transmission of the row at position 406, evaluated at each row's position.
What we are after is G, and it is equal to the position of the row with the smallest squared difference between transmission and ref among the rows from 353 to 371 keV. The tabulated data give 356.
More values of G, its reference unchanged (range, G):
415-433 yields 430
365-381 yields 380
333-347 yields 344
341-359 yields 344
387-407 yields 406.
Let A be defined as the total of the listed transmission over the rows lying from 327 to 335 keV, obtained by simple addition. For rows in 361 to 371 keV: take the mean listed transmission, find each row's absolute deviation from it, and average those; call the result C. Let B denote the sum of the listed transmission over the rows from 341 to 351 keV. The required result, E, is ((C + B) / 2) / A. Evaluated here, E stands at 0.64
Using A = 26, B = 34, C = 0.145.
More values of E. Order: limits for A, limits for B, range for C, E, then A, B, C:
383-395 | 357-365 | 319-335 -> 0.39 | 37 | 29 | 0.099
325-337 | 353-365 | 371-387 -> 0.56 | 39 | 44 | 0.406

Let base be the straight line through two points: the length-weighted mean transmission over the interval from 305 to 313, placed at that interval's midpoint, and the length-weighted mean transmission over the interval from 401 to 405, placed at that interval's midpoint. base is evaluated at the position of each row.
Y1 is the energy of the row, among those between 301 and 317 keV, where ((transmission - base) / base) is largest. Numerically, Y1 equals 302 keV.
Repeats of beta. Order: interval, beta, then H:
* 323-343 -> 2.56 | 6.58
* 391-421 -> 2.51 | 6.29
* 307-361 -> 2.58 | 6.63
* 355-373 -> 2.73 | 7.46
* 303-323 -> 2.59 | 6.70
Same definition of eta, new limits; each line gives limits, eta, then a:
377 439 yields 1.78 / 5.93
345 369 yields 1.97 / 7.20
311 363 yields 1.90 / 6.70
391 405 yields 1.90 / 6.69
